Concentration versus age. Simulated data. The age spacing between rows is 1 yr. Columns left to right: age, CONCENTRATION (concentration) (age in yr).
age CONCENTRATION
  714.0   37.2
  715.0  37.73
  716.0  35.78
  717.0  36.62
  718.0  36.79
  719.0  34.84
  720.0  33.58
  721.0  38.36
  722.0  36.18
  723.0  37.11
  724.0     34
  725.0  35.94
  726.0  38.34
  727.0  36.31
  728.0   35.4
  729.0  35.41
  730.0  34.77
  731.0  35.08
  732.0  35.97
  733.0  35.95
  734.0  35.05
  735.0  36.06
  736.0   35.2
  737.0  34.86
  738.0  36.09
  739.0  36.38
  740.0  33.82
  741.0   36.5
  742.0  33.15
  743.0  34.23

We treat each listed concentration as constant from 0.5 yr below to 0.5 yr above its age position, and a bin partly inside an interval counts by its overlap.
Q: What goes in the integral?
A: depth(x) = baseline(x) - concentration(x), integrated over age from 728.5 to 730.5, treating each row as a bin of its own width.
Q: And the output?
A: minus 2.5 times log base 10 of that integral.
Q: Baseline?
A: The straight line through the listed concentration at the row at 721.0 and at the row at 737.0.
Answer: -1.13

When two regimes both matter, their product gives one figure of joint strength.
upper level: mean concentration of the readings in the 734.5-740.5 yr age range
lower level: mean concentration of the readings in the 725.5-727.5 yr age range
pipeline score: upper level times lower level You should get 1321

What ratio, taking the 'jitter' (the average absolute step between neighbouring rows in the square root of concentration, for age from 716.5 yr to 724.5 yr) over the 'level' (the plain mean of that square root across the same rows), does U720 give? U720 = 0.029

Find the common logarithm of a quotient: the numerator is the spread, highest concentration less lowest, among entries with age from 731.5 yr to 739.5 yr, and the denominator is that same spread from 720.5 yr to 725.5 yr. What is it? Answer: -0.5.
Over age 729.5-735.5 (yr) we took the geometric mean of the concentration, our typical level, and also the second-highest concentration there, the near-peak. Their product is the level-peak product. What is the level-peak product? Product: 1276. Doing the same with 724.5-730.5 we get 1308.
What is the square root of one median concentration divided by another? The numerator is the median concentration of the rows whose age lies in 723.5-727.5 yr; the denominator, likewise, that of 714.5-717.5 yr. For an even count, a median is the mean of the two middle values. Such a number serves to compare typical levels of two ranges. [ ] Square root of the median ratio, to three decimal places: 0.993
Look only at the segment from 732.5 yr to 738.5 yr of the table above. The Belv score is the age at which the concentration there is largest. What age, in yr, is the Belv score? 738.0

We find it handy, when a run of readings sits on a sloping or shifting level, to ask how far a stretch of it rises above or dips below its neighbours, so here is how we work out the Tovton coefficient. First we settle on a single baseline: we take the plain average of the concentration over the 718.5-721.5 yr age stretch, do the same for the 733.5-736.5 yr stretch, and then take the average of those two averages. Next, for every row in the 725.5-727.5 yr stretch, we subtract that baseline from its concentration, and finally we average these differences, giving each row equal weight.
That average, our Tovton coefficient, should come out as 1.8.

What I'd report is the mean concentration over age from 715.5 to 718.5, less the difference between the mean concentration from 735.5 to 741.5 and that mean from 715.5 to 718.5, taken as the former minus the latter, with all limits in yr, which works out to 37.3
